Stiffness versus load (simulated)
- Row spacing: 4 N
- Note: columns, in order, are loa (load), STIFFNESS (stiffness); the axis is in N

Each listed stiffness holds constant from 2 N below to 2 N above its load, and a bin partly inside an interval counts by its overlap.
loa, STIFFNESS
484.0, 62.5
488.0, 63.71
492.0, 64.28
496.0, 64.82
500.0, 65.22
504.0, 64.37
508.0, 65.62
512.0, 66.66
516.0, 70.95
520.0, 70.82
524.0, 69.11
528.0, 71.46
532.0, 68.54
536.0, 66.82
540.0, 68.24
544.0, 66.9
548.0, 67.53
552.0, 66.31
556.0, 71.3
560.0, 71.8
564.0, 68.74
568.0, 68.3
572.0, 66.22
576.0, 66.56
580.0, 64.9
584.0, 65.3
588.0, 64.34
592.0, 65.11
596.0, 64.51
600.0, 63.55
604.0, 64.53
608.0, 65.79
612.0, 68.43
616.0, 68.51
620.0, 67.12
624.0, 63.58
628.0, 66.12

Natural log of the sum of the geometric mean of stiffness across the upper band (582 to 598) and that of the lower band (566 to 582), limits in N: 4.88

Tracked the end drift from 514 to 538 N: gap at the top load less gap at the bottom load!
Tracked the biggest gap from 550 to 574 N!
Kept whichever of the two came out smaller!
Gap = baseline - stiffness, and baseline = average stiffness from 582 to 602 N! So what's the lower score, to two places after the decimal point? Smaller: -1.66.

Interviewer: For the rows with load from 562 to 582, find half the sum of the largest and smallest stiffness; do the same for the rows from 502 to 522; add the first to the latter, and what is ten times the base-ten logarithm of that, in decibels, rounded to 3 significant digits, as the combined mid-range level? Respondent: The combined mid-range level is 21.3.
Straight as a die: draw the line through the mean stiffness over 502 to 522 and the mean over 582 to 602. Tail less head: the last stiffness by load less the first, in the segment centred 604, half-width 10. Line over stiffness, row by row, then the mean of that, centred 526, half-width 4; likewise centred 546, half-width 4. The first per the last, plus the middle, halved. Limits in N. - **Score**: 2.5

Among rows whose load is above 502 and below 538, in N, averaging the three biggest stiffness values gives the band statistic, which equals 71.1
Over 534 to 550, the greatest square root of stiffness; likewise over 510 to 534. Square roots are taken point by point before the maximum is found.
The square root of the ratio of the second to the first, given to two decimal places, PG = 1.01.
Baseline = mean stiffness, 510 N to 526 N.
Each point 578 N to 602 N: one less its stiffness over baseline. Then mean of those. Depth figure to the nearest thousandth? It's 0.069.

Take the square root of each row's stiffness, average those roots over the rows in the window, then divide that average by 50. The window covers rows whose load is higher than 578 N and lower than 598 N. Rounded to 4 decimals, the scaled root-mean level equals 0.1610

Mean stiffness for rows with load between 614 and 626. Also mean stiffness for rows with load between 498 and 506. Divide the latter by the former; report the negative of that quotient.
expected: -0.976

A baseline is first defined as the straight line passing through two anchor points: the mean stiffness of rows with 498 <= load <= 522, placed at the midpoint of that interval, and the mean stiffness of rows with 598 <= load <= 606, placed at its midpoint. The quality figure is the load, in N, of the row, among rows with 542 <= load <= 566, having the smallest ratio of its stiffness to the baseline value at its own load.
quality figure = 552.0 N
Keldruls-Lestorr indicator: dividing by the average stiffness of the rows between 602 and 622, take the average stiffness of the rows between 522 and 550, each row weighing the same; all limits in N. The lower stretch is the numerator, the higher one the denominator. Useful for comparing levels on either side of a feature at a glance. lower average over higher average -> 1.022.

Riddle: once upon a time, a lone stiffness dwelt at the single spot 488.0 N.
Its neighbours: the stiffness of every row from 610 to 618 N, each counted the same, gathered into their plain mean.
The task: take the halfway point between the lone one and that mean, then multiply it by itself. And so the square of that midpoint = 4368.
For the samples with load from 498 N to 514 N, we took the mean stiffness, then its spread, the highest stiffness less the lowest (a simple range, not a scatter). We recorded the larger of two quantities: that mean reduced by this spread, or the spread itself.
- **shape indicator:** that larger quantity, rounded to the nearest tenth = 63.2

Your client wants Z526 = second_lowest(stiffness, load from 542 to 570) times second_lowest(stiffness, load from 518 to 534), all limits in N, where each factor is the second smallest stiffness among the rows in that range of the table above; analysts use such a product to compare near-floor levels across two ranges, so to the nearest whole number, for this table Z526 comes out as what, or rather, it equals 4623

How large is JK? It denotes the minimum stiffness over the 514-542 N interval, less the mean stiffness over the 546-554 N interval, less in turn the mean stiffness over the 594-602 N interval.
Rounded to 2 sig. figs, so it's -64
